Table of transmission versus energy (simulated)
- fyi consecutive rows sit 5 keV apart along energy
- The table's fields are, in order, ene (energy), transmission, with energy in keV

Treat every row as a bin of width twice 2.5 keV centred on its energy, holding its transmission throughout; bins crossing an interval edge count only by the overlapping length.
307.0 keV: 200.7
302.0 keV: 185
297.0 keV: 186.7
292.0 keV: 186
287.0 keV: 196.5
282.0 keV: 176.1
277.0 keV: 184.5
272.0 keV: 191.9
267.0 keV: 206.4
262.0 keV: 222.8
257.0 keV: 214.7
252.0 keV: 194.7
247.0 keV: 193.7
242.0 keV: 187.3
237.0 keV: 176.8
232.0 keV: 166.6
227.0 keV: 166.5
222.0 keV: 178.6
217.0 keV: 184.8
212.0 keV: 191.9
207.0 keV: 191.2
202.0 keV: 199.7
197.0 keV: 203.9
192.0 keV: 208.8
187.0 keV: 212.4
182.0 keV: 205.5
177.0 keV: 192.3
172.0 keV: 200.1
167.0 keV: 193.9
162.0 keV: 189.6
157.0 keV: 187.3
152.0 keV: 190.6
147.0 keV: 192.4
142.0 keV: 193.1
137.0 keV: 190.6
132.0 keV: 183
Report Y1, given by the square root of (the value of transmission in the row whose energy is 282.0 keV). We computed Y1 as 13.3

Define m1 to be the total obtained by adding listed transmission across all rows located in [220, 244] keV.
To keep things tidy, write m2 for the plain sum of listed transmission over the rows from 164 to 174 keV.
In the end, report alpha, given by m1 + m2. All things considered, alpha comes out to 1270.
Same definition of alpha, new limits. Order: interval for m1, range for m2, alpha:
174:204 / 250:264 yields 1855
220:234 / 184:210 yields 1528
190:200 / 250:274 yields 1443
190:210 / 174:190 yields 1414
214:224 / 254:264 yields 801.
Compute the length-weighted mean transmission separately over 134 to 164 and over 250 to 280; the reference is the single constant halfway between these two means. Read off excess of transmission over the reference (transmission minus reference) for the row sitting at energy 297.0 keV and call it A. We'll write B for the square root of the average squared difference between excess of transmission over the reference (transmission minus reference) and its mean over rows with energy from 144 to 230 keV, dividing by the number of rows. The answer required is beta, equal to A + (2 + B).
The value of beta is 3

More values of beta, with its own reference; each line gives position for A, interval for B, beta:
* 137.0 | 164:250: 9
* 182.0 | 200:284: 26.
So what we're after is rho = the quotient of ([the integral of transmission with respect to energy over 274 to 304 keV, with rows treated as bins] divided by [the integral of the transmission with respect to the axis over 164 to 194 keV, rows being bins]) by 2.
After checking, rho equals 0.46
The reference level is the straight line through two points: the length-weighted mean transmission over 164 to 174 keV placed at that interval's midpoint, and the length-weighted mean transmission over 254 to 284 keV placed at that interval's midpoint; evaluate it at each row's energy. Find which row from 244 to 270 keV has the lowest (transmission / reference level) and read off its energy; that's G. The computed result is 247.0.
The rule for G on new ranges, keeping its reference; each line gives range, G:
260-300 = 282.0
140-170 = 157.0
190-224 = 222.0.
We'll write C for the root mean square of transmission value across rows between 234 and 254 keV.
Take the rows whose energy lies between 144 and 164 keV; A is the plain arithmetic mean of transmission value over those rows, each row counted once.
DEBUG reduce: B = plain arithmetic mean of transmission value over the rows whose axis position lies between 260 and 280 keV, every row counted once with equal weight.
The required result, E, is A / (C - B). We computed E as -14.5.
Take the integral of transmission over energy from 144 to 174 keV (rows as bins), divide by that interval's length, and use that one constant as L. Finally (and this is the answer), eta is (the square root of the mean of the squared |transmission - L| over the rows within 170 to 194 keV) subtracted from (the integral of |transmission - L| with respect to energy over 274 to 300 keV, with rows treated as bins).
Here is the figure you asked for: 189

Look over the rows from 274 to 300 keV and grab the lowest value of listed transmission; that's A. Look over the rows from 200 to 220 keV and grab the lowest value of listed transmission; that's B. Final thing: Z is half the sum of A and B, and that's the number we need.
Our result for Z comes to 180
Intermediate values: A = 176.1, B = 184.8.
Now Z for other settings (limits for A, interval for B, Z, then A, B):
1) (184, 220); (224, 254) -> 176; 184.8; 166.5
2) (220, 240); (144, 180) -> 177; 166.5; 187.3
